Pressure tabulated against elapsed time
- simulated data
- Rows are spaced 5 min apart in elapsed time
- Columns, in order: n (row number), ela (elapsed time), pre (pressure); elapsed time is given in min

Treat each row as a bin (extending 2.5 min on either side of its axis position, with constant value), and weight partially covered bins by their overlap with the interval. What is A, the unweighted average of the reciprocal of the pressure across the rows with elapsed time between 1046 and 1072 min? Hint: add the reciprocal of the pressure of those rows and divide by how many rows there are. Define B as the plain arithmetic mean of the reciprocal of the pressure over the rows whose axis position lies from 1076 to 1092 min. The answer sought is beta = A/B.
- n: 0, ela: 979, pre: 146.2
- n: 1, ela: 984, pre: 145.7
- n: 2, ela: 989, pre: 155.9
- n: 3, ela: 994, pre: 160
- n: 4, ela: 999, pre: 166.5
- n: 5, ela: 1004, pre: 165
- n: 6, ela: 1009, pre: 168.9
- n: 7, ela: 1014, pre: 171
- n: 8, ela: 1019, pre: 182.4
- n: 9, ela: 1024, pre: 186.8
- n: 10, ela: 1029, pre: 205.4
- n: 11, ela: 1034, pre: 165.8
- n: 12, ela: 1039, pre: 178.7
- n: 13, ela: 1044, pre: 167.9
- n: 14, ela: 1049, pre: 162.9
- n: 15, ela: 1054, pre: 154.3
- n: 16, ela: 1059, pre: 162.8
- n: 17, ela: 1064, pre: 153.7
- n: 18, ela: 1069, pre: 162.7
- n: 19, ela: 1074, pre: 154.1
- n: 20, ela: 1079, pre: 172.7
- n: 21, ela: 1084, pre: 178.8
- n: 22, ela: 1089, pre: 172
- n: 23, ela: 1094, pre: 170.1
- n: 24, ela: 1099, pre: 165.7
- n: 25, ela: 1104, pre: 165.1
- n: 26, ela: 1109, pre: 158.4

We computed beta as 1.096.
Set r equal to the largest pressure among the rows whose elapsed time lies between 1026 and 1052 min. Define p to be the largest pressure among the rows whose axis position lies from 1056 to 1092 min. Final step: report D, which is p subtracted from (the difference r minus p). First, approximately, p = 178.8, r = 205.4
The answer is -152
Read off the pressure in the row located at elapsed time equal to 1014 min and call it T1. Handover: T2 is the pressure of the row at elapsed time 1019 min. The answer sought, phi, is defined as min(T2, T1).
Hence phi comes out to 171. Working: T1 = 171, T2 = 182.4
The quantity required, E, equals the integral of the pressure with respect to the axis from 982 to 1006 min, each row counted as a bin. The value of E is 3810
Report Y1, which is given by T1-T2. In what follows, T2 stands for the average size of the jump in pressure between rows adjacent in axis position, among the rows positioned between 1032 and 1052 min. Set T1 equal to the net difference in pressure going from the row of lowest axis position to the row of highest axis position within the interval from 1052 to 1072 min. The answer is -1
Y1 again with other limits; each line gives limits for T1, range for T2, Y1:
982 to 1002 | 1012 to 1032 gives 9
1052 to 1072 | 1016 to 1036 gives -12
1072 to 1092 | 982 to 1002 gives 11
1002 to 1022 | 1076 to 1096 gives 12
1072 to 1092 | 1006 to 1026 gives 12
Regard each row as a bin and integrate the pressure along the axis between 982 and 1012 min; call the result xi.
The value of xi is 4823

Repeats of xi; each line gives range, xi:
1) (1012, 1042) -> 5449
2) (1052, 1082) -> 4814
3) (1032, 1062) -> 4956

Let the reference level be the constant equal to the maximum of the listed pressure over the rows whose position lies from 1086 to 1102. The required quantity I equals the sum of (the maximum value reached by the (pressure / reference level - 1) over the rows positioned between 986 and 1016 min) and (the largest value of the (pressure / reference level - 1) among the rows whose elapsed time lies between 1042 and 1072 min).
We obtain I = -0.03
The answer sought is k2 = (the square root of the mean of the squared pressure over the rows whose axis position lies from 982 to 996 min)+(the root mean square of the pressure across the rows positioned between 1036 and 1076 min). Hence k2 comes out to 316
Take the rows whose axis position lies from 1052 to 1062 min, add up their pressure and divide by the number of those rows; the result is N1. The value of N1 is 159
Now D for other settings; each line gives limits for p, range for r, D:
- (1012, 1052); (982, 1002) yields -244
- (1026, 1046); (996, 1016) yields -240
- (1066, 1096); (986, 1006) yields -191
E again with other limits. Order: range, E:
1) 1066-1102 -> 6040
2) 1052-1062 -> 1585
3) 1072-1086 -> 2362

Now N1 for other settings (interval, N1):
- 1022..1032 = 196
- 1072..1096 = 170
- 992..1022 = 169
